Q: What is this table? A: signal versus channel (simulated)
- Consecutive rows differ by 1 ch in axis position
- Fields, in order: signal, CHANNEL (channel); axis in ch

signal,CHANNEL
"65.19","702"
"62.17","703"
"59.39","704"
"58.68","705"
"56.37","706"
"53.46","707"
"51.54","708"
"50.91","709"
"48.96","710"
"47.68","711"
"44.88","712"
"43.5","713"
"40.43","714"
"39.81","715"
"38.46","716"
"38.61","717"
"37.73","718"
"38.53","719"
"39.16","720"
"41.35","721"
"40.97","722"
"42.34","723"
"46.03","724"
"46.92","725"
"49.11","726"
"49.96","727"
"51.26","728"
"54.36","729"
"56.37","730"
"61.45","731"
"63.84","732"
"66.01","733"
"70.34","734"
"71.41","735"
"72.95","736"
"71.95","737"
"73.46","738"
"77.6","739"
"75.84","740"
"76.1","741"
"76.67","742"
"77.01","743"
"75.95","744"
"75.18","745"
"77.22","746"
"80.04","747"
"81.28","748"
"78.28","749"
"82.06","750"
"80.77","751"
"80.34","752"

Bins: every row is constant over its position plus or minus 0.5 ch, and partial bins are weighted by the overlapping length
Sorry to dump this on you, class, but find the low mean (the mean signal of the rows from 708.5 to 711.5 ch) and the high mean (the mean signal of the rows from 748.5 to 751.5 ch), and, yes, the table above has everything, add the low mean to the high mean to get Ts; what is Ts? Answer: 130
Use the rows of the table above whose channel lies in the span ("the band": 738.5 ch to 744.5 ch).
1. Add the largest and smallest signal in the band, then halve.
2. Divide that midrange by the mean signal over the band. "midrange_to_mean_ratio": 1.00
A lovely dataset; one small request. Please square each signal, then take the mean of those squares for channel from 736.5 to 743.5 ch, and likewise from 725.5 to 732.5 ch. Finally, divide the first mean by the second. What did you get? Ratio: 1.9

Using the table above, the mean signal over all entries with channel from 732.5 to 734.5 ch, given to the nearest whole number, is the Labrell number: 68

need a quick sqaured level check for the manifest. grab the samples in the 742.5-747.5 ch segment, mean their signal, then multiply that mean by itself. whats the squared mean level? 5941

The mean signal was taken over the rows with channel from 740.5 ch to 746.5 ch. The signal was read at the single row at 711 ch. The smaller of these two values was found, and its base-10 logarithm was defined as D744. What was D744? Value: 1.68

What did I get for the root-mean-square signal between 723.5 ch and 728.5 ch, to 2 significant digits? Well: 49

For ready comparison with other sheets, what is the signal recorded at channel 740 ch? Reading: 75.84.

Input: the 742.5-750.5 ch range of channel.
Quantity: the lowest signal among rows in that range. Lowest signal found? 75.18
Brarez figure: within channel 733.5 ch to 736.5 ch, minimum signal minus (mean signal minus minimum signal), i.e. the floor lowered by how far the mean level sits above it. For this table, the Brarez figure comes 69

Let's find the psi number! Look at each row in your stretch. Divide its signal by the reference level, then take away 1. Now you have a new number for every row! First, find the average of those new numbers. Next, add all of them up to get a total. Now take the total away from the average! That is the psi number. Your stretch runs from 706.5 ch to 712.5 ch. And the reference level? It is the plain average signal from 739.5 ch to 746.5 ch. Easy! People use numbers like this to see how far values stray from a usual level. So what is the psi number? 1.75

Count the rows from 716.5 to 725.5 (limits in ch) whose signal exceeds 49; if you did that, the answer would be 0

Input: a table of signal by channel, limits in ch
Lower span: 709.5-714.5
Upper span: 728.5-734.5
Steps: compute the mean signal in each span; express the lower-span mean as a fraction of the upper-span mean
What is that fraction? 0.73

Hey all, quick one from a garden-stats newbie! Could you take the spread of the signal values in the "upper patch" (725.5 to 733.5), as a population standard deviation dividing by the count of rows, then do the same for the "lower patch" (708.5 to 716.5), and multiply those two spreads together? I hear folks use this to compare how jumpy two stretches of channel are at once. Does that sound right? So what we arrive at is 26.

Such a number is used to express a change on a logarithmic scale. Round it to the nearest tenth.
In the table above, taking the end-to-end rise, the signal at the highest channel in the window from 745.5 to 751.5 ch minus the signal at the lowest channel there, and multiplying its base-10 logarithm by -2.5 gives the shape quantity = -1.4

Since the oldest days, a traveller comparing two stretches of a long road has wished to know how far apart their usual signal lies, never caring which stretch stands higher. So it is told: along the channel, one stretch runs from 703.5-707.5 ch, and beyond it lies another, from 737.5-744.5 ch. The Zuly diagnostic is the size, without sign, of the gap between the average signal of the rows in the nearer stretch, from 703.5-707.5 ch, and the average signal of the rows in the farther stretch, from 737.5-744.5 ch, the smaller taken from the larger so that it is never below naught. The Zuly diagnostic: 19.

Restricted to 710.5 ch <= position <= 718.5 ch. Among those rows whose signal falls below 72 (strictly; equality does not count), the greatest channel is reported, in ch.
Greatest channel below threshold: 718 ch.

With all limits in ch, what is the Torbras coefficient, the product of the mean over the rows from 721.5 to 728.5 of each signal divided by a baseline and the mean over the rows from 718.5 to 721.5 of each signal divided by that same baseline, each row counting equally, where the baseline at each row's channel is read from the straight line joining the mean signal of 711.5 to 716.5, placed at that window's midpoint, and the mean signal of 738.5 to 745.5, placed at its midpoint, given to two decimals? 0.69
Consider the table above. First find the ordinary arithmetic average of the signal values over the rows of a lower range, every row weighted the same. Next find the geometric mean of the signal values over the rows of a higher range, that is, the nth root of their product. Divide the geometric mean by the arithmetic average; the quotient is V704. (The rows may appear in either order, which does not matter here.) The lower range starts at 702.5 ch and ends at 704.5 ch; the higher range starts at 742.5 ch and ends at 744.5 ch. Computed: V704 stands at 1.3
